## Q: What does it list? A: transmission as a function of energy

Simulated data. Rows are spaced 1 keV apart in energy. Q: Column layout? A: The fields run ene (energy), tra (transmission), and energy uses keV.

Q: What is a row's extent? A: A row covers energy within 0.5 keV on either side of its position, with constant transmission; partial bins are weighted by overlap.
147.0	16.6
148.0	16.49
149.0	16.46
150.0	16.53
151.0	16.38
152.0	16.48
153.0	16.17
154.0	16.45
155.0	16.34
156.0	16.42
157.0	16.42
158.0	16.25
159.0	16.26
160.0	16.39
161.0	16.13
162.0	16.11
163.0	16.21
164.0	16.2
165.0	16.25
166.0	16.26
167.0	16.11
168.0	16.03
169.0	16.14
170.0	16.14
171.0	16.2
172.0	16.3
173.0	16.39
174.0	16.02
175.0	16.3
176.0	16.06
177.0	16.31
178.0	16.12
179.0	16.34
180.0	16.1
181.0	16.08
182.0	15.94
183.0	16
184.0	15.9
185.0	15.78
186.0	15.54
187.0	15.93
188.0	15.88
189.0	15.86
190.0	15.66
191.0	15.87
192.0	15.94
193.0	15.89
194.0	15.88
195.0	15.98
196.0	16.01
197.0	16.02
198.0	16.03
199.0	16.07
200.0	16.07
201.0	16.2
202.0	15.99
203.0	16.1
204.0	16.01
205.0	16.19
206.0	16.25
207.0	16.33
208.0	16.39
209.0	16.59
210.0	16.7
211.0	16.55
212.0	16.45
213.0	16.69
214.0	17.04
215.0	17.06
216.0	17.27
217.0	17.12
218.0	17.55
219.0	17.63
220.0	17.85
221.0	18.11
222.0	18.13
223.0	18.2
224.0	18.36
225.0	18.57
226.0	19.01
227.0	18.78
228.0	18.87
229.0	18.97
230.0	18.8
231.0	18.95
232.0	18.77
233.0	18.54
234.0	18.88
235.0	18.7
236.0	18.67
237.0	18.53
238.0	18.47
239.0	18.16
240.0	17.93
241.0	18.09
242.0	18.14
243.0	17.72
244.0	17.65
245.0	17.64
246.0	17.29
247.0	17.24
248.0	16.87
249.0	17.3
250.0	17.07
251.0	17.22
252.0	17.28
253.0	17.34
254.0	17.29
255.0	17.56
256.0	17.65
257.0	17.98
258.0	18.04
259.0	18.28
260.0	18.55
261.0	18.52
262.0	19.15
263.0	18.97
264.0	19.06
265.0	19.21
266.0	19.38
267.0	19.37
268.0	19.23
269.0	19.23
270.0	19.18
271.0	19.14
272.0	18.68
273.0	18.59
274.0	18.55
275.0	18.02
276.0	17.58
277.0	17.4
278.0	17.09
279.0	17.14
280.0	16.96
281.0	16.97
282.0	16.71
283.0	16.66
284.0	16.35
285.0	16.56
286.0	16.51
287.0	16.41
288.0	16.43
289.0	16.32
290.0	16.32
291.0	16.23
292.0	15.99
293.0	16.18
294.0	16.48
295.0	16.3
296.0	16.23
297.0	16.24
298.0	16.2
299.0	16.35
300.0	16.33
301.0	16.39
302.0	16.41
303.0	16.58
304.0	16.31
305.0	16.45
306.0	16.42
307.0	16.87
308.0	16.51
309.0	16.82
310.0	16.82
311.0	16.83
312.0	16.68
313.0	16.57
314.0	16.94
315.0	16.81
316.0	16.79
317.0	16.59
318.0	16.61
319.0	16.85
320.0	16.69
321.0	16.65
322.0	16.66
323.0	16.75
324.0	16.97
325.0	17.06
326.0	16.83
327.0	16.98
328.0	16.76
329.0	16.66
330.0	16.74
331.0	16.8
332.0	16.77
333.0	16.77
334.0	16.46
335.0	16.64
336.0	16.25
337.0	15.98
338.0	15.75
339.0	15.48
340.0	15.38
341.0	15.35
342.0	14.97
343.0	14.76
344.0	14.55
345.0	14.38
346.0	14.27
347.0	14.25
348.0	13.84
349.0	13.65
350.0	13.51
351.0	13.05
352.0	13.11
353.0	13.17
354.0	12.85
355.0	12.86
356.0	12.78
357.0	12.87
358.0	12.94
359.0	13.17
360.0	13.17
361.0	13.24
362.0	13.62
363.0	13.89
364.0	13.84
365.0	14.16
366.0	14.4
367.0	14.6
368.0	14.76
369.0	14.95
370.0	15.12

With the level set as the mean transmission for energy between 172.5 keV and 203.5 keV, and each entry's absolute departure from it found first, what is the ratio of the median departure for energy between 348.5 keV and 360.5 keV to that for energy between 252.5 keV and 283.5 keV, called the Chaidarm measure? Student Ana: 1.3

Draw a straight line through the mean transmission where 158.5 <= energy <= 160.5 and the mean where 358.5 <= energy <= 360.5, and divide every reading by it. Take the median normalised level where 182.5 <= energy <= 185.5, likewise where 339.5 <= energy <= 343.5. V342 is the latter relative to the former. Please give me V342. 1.13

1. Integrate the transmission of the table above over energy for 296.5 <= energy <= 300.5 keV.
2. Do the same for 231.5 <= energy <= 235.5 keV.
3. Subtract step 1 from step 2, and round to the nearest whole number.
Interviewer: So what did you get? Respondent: 10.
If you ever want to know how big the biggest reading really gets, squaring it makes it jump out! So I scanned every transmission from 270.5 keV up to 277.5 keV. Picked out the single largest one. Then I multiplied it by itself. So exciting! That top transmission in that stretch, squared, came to 366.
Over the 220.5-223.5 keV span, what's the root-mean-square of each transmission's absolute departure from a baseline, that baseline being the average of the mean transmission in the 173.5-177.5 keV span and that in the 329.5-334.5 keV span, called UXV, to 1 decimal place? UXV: 1.7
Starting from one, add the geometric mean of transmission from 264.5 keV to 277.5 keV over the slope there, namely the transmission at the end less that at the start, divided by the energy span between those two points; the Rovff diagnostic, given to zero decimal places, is -123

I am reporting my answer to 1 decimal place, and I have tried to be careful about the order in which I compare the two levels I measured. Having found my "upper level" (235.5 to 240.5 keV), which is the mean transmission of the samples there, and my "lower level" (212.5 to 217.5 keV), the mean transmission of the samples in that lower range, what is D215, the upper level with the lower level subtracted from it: 1.3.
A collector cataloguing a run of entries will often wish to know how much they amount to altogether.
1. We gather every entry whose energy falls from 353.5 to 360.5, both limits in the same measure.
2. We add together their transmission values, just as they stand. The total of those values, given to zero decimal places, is 91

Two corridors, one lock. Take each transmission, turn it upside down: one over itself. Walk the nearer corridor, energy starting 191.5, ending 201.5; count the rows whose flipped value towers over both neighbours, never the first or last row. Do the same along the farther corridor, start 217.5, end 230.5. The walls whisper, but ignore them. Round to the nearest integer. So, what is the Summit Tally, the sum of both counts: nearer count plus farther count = 2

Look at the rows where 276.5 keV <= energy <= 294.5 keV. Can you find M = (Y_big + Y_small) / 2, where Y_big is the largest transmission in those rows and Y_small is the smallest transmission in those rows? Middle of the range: 16.7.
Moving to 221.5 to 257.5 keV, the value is 17.9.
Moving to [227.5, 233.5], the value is 18.8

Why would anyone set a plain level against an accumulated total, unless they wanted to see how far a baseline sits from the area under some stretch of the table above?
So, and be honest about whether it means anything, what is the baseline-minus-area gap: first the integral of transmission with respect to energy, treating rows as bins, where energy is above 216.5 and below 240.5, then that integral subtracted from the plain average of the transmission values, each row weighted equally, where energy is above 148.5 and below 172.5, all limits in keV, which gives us -425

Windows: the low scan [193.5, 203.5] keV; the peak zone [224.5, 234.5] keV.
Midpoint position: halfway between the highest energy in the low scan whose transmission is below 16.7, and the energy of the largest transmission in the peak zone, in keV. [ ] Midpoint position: 214.5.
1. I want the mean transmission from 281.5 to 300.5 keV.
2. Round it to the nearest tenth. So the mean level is 16.4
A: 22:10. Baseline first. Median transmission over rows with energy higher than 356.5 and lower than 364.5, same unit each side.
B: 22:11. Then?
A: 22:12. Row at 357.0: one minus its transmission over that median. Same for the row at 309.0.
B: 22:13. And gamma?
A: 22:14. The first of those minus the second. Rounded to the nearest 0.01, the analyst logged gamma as 0.30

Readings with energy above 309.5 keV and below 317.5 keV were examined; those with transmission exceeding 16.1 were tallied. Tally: 8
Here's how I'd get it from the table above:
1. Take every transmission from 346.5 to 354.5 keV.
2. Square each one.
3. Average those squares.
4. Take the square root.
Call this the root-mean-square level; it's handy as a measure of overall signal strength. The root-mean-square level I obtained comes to 13.4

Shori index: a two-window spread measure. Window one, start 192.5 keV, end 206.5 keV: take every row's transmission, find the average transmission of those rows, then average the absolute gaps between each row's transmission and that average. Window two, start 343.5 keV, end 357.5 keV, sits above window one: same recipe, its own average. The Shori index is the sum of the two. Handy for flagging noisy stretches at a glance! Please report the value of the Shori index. 0.6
